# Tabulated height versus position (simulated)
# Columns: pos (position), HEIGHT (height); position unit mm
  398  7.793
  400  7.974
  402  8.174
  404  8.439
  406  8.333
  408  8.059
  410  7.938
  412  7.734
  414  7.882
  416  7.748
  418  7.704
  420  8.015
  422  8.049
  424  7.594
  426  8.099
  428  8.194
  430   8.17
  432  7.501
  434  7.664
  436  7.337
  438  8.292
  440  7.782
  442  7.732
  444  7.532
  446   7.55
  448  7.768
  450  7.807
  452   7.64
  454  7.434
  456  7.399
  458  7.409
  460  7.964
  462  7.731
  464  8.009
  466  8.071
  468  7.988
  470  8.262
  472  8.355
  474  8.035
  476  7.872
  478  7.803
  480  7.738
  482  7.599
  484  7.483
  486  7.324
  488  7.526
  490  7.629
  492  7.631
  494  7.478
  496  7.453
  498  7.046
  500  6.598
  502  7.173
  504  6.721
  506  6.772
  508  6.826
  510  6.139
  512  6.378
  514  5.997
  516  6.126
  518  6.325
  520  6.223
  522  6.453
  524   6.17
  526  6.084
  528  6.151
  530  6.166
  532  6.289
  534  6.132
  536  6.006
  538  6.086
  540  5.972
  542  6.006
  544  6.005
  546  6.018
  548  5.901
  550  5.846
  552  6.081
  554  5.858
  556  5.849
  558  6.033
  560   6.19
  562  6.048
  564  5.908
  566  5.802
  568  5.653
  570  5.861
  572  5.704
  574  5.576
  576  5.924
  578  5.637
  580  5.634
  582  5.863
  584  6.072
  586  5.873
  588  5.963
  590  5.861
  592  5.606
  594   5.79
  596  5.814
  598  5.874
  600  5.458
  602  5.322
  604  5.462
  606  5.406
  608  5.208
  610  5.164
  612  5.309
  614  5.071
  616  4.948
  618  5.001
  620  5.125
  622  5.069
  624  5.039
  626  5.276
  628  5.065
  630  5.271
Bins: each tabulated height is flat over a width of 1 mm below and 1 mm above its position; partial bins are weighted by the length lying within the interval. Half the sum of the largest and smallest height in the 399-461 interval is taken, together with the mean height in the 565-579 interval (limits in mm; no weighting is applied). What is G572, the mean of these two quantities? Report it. 6.81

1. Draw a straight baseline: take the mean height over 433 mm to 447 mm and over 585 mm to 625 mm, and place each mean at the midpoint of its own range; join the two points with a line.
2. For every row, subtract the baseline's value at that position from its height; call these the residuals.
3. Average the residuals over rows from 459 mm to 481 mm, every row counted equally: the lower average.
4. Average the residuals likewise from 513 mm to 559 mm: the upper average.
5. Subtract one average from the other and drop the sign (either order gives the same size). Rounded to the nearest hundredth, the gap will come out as 0.99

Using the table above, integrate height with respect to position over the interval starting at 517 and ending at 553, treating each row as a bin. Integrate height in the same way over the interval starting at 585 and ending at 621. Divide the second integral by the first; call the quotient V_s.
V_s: 0.89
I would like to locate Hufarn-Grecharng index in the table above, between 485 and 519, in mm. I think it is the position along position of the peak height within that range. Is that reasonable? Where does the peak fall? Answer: 492 mm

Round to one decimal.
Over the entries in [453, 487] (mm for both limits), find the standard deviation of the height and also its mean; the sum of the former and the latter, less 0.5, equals 7.6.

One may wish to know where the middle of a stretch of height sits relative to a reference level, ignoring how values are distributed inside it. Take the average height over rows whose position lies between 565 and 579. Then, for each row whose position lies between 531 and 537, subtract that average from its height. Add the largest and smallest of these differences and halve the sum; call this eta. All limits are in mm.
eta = 0.4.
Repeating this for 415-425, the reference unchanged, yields 2.1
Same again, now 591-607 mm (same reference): -0.1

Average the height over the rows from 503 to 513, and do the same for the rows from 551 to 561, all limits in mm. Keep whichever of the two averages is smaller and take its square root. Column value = 2.45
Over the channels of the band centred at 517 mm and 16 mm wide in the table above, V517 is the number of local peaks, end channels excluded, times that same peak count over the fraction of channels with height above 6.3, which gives 24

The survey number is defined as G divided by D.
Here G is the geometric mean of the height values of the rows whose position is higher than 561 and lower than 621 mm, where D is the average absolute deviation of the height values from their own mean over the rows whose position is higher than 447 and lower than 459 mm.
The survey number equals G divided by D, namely 34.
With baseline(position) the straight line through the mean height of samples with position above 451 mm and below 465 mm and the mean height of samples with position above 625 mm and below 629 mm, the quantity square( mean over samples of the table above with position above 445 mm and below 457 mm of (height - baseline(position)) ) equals 0.025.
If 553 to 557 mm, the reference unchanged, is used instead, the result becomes 0.141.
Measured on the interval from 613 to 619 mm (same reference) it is 0.106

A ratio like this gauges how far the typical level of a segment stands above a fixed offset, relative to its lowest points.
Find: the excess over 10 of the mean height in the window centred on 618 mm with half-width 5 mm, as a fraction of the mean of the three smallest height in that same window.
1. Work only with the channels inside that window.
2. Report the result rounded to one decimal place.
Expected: -1.0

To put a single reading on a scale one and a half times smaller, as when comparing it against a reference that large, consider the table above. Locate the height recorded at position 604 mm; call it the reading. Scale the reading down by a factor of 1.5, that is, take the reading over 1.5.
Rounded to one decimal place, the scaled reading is 3.6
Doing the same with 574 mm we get 3.7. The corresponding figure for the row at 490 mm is 5.1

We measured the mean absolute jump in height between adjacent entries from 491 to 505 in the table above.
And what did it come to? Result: 0.34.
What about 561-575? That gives 0.15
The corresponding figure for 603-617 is 0.13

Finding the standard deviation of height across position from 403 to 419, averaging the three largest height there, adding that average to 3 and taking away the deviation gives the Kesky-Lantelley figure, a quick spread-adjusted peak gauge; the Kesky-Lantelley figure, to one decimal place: 11.0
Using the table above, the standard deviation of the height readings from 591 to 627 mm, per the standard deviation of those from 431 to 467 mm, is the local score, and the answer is 1.11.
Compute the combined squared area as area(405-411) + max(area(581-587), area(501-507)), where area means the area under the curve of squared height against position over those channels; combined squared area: 680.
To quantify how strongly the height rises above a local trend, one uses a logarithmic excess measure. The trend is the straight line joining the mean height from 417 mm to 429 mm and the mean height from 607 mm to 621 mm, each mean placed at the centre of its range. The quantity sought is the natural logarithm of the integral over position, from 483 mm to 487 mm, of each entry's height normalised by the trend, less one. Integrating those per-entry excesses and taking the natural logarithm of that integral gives -1.5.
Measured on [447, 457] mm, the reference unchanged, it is -2.1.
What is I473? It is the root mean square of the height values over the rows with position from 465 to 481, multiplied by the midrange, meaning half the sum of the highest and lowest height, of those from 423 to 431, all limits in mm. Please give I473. 63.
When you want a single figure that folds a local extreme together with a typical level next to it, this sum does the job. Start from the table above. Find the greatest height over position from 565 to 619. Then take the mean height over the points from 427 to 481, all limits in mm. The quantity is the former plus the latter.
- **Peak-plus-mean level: 13.9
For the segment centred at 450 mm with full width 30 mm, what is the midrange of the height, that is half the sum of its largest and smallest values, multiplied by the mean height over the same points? 60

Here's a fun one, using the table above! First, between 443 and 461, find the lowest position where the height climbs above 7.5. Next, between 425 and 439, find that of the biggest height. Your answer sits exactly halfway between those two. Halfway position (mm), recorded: 441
